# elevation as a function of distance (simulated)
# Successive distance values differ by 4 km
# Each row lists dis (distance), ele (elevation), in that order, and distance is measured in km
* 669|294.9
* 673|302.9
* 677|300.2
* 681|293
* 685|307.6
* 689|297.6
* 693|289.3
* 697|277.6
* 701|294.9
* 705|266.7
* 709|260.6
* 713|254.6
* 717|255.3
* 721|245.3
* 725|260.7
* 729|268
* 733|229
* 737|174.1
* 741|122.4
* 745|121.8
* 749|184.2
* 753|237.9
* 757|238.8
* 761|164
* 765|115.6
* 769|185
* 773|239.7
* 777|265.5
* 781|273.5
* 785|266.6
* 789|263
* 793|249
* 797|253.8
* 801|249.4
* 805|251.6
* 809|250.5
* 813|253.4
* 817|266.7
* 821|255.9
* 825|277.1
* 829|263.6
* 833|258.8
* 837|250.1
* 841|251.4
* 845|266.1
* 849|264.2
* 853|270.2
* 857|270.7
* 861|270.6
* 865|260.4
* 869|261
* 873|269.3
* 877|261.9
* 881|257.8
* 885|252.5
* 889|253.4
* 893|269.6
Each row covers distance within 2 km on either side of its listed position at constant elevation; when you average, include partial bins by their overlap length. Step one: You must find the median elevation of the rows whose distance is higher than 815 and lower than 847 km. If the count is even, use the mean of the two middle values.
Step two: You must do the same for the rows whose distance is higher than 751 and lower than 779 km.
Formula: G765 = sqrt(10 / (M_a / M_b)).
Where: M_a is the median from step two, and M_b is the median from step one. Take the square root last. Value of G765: 3.31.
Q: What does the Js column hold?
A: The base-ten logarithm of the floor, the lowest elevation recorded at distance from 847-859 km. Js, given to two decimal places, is 2.42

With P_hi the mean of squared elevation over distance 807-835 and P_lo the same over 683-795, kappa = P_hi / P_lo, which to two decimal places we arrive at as 1.16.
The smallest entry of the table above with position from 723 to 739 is 174.1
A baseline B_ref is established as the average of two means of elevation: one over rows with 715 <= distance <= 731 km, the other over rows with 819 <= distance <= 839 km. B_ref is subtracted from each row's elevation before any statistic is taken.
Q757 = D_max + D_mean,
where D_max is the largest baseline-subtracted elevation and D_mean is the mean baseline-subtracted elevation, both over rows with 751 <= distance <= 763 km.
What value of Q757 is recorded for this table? -66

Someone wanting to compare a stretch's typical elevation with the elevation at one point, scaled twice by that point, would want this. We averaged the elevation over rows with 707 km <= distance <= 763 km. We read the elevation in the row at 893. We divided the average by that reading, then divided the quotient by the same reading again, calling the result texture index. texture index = 0.0030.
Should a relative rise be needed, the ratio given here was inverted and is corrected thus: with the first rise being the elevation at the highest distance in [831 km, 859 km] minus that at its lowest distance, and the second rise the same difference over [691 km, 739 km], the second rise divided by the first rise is -10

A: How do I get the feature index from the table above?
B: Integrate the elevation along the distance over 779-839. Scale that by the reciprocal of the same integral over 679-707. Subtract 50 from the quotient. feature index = -48.1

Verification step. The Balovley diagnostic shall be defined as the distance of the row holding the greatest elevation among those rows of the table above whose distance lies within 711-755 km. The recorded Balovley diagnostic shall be 729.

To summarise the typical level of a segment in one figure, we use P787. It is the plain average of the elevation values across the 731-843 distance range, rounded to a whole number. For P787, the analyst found 229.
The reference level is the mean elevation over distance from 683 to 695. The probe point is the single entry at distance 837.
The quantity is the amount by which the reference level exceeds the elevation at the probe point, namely 48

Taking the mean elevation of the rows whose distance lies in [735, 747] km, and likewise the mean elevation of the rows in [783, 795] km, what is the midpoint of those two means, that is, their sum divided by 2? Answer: 199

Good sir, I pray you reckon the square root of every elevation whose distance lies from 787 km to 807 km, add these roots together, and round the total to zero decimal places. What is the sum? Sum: 80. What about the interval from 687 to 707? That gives 84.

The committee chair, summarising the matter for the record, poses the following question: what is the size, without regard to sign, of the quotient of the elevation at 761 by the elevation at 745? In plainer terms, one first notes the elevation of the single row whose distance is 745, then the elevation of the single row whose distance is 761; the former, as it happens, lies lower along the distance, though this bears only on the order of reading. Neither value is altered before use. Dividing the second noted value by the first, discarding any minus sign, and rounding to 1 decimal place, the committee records 1.3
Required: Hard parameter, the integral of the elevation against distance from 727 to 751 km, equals 4398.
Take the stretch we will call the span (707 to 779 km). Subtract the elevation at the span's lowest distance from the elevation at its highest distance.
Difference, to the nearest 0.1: 4.9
